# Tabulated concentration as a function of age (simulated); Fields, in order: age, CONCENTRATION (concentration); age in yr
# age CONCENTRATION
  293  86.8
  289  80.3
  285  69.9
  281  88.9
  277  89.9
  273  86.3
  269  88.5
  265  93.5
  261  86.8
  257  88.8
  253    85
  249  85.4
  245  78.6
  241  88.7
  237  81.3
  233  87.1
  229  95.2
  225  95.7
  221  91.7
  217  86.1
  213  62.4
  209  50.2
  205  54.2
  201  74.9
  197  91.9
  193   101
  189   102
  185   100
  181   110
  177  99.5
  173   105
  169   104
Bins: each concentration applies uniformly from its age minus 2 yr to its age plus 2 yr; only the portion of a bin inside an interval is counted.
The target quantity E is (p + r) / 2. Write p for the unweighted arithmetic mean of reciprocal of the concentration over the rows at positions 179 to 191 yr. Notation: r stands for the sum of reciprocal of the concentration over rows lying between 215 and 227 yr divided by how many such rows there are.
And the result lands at 0.0103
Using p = 0.0096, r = 0.011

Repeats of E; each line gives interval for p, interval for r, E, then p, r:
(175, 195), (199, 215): 0.0134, 0.0098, 0.017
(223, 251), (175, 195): 0.0106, 0.0115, 0.010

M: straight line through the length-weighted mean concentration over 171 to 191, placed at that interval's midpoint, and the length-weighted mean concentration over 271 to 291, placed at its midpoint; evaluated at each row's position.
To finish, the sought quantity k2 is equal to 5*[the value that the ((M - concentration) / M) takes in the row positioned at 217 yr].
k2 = 0.52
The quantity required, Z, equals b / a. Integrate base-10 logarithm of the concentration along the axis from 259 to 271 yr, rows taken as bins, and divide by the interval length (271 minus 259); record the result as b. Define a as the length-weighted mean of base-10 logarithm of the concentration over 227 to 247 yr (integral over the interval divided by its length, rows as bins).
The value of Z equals 1.01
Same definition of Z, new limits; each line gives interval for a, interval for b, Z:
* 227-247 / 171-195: 1.04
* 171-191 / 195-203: 0.95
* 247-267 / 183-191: 1.03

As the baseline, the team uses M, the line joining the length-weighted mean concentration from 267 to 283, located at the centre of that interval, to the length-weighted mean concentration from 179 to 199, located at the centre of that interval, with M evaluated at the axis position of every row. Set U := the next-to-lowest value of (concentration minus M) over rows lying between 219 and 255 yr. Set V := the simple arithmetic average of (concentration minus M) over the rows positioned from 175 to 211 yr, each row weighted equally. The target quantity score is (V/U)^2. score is 1.1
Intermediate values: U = -13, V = -13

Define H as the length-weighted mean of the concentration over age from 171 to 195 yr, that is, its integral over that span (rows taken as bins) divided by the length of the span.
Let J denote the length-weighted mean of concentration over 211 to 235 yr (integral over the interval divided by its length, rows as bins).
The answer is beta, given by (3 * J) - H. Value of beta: 156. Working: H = 103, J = 86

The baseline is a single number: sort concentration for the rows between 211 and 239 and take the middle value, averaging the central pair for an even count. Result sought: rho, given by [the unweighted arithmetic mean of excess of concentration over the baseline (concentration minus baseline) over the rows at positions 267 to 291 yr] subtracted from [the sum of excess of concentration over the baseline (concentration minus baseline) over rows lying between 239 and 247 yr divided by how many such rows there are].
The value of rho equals 0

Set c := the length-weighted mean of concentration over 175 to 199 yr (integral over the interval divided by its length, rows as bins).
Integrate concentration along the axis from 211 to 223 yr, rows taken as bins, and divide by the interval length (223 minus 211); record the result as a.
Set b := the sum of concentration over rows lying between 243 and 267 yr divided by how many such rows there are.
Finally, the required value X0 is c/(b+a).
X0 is 0.605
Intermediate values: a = 80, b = 86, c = 101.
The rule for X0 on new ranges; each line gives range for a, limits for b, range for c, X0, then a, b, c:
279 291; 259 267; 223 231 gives 0.562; 80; 90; 95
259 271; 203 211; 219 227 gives 0.661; 90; 52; 94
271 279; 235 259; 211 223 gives 0.464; 88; 85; 80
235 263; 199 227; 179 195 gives 0.651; 85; 74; 103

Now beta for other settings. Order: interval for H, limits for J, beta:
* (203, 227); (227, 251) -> 185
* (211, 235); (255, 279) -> 181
